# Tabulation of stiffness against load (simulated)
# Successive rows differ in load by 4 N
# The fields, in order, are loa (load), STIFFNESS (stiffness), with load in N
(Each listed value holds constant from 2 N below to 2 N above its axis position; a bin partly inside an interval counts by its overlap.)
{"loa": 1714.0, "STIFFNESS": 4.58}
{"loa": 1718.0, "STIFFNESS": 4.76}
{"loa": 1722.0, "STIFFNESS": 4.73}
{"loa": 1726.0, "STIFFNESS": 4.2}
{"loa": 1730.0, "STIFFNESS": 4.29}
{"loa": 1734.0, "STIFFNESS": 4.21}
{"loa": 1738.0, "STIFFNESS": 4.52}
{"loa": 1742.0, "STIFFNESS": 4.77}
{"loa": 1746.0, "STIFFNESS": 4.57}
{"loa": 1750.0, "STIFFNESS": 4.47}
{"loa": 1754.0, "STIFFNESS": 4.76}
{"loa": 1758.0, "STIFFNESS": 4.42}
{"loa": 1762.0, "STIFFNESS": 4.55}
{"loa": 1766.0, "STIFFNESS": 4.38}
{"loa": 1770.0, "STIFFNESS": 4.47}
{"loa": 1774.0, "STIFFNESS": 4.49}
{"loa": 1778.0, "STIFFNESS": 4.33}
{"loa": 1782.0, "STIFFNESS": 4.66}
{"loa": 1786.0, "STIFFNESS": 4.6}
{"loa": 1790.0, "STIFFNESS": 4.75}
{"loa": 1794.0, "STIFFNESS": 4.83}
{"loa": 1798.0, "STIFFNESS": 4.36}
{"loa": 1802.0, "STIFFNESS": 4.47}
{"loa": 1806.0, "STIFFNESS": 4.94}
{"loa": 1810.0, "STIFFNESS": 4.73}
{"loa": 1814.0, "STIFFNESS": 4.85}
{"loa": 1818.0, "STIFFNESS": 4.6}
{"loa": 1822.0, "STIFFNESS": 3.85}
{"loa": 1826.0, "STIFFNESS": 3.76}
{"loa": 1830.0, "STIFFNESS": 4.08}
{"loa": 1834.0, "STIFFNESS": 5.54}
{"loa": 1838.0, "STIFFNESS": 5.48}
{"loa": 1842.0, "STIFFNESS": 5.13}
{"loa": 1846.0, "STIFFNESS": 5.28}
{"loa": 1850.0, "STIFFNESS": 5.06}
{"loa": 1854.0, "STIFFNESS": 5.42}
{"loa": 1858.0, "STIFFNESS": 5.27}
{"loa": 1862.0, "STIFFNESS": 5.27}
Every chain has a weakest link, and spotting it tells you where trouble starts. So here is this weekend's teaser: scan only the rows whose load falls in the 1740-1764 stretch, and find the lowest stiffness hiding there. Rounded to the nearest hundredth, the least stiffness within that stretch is 4.42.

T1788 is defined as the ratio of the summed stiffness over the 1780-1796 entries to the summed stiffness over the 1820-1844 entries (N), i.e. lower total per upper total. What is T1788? 0.68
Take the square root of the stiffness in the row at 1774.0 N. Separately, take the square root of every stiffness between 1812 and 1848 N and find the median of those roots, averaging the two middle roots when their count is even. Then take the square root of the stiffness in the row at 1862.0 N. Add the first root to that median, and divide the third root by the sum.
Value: 0.531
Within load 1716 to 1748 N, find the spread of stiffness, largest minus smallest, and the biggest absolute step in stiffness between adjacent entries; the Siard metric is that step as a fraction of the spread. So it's 0.93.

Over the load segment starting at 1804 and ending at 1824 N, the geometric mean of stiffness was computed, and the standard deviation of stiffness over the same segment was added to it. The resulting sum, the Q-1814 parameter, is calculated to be 5.0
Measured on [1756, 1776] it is 4.5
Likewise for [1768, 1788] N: 4.6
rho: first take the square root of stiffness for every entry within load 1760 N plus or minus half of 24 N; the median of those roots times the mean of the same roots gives 4.49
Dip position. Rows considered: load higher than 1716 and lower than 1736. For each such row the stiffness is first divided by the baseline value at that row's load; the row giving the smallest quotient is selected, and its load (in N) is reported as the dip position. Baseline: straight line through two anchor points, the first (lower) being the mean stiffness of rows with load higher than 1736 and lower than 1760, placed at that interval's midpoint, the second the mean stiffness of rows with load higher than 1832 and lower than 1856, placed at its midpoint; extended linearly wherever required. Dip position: 1734.0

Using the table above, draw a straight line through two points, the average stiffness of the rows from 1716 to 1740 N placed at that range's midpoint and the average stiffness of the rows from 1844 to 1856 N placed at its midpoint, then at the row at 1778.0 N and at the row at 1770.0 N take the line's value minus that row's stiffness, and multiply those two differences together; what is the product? 0.12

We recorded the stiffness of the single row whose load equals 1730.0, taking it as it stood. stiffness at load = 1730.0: 4.29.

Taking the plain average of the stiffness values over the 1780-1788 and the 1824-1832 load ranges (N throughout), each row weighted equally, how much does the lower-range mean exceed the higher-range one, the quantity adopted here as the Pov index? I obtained 0.7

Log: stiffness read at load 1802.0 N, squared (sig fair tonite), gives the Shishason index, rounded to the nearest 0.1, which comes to 20.0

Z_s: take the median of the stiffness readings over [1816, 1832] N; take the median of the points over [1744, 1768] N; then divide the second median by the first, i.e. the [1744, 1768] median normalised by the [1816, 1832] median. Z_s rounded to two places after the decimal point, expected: 1.14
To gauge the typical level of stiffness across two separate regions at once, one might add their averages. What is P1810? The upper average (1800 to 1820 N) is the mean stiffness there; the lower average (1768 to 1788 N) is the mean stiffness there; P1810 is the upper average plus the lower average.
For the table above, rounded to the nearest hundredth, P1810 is 9.23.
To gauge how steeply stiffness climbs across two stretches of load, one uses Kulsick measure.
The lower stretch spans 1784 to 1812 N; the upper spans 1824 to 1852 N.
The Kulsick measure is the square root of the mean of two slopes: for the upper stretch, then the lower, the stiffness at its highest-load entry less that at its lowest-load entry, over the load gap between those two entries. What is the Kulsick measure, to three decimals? 0.173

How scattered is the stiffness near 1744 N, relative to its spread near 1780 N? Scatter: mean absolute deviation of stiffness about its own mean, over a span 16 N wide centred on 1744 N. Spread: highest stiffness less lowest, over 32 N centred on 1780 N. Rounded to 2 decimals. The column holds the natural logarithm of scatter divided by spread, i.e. -1.67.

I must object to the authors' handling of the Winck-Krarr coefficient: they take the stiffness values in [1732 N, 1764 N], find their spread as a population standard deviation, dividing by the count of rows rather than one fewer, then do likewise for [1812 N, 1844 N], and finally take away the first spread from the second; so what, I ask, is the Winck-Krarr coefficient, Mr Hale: 0.49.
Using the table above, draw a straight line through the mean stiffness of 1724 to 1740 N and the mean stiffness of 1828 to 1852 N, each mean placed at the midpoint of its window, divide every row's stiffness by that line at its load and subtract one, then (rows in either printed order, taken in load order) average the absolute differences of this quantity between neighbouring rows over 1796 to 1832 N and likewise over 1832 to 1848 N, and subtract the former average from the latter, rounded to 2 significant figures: -0.020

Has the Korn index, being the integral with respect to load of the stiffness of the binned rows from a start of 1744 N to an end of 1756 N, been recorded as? 55.2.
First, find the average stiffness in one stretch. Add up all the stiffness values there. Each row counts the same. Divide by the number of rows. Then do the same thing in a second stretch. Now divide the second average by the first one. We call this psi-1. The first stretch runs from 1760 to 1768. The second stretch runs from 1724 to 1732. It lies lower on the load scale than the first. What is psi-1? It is 0.95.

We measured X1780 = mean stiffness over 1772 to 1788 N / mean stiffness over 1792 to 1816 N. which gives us 0.96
